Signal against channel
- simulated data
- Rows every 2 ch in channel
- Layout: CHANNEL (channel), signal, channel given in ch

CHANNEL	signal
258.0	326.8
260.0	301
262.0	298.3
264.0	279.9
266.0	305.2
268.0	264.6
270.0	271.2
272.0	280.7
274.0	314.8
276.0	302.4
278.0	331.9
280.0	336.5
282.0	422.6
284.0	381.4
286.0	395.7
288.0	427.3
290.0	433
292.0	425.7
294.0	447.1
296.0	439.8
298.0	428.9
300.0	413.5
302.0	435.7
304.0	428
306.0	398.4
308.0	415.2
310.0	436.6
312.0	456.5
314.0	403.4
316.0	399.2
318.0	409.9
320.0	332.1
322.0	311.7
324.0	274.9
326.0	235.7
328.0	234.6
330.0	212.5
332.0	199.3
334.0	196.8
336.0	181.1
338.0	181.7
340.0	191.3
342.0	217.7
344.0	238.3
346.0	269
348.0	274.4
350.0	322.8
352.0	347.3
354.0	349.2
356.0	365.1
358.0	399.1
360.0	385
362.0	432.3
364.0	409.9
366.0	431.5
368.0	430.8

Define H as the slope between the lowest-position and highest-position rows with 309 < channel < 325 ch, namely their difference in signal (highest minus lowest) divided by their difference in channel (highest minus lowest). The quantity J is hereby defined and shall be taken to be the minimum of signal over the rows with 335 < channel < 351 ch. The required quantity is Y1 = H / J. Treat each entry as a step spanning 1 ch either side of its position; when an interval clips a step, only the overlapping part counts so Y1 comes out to -0.064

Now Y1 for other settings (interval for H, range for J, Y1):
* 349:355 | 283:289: 0.017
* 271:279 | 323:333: 0.043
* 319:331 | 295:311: -0.030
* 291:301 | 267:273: -0.006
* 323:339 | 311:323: -0.021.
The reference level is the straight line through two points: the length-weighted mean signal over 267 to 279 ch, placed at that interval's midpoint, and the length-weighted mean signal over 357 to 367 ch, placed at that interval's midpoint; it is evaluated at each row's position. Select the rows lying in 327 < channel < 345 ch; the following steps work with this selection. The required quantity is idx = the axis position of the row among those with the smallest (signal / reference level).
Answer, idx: 338.0 ch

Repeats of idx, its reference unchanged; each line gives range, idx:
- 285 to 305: 300.0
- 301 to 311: 306.0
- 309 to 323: 322.0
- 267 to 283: 268.0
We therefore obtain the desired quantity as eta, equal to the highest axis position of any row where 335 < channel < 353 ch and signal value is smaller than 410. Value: 352.0 ch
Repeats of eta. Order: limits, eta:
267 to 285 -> 284.0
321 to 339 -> 338.0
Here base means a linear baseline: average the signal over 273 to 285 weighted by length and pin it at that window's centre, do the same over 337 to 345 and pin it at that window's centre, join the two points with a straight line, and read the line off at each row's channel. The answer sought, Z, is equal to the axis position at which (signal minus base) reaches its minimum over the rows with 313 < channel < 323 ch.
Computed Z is 322.0 ch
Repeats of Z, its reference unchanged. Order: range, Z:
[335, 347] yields 336.0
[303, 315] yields 306.0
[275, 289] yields 276.0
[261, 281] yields 268.0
